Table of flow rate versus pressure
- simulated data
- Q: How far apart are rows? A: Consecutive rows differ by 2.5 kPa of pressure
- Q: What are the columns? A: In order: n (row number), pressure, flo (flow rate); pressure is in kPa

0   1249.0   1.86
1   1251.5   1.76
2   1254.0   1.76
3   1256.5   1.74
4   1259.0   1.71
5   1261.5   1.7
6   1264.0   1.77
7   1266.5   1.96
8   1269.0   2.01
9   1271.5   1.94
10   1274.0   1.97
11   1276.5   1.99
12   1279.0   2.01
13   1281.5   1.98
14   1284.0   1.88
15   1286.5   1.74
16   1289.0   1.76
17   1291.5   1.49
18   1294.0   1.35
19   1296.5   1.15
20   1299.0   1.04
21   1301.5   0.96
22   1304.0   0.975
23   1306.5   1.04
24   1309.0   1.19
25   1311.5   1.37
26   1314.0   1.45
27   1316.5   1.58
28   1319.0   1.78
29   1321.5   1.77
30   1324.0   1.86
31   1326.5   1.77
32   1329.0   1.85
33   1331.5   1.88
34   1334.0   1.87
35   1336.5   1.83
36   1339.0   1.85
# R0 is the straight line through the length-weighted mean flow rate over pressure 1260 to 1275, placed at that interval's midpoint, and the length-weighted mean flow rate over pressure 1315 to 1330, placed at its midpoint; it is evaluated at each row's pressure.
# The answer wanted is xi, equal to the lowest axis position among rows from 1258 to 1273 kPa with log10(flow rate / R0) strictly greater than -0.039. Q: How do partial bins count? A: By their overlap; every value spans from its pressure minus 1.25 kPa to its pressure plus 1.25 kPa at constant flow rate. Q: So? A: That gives 1264.0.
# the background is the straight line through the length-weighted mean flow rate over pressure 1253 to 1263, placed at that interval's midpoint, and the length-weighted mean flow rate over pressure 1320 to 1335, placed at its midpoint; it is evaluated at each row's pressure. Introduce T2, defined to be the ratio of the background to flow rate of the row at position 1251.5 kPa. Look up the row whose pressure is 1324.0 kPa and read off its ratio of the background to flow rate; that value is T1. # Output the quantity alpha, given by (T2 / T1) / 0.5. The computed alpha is 1.99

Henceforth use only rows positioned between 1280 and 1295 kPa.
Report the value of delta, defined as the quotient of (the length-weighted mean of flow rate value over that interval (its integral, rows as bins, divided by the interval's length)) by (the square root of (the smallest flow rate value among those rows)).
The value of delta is 1.47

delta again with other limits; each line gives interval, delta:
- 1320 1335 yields 1.38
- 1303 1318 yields 1.30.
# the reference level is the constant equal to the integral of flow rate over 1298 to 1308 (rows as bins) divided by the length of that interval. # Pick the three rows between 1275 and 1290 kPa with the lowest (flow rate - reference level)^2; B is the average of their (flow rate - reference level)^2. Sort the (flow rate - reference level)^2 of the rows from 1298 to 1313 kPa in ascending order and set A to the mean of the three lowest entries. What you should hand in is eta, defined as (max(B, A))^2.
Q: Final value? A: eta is 0.39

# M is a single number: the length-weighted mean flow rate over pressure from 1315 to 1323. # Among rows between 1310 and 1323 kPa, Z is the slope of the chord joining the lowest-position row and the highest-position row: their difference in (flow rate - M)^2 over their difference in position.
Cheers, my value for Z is -0.011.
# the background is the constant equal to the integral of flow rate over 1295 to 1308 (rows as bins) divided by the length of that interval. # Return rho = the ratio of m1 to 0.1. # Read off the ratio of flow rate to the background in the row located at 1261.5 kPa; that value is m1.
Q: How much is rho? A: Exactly 16.3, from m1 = 1.63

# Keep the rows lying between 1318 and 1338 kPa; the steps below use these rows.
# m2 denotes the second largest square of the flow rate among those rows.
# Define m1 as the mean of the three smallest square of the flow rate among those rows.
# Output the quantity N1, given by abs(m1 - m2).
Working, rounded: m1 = 3.1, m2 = 3.50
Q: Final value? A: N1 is 0.4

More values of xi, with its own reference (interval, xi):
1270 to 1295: 1271.5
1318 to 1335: 1319.0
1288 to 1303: 1289.0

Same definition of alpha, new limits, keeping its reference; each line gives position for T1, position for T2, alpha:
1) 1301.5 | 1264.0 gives 1.05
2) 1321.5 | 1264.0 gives 1.91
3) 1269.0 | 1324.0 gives 2.26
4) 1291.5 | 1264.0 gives 1.64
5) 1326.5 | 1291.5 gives 2.31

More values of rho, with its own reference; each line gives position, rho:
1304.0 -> 9.4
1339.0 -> 17.8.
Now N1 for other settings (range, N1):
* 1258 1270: 0.9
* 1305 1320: 1.0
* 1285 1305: 2.0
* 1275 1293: 1.2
